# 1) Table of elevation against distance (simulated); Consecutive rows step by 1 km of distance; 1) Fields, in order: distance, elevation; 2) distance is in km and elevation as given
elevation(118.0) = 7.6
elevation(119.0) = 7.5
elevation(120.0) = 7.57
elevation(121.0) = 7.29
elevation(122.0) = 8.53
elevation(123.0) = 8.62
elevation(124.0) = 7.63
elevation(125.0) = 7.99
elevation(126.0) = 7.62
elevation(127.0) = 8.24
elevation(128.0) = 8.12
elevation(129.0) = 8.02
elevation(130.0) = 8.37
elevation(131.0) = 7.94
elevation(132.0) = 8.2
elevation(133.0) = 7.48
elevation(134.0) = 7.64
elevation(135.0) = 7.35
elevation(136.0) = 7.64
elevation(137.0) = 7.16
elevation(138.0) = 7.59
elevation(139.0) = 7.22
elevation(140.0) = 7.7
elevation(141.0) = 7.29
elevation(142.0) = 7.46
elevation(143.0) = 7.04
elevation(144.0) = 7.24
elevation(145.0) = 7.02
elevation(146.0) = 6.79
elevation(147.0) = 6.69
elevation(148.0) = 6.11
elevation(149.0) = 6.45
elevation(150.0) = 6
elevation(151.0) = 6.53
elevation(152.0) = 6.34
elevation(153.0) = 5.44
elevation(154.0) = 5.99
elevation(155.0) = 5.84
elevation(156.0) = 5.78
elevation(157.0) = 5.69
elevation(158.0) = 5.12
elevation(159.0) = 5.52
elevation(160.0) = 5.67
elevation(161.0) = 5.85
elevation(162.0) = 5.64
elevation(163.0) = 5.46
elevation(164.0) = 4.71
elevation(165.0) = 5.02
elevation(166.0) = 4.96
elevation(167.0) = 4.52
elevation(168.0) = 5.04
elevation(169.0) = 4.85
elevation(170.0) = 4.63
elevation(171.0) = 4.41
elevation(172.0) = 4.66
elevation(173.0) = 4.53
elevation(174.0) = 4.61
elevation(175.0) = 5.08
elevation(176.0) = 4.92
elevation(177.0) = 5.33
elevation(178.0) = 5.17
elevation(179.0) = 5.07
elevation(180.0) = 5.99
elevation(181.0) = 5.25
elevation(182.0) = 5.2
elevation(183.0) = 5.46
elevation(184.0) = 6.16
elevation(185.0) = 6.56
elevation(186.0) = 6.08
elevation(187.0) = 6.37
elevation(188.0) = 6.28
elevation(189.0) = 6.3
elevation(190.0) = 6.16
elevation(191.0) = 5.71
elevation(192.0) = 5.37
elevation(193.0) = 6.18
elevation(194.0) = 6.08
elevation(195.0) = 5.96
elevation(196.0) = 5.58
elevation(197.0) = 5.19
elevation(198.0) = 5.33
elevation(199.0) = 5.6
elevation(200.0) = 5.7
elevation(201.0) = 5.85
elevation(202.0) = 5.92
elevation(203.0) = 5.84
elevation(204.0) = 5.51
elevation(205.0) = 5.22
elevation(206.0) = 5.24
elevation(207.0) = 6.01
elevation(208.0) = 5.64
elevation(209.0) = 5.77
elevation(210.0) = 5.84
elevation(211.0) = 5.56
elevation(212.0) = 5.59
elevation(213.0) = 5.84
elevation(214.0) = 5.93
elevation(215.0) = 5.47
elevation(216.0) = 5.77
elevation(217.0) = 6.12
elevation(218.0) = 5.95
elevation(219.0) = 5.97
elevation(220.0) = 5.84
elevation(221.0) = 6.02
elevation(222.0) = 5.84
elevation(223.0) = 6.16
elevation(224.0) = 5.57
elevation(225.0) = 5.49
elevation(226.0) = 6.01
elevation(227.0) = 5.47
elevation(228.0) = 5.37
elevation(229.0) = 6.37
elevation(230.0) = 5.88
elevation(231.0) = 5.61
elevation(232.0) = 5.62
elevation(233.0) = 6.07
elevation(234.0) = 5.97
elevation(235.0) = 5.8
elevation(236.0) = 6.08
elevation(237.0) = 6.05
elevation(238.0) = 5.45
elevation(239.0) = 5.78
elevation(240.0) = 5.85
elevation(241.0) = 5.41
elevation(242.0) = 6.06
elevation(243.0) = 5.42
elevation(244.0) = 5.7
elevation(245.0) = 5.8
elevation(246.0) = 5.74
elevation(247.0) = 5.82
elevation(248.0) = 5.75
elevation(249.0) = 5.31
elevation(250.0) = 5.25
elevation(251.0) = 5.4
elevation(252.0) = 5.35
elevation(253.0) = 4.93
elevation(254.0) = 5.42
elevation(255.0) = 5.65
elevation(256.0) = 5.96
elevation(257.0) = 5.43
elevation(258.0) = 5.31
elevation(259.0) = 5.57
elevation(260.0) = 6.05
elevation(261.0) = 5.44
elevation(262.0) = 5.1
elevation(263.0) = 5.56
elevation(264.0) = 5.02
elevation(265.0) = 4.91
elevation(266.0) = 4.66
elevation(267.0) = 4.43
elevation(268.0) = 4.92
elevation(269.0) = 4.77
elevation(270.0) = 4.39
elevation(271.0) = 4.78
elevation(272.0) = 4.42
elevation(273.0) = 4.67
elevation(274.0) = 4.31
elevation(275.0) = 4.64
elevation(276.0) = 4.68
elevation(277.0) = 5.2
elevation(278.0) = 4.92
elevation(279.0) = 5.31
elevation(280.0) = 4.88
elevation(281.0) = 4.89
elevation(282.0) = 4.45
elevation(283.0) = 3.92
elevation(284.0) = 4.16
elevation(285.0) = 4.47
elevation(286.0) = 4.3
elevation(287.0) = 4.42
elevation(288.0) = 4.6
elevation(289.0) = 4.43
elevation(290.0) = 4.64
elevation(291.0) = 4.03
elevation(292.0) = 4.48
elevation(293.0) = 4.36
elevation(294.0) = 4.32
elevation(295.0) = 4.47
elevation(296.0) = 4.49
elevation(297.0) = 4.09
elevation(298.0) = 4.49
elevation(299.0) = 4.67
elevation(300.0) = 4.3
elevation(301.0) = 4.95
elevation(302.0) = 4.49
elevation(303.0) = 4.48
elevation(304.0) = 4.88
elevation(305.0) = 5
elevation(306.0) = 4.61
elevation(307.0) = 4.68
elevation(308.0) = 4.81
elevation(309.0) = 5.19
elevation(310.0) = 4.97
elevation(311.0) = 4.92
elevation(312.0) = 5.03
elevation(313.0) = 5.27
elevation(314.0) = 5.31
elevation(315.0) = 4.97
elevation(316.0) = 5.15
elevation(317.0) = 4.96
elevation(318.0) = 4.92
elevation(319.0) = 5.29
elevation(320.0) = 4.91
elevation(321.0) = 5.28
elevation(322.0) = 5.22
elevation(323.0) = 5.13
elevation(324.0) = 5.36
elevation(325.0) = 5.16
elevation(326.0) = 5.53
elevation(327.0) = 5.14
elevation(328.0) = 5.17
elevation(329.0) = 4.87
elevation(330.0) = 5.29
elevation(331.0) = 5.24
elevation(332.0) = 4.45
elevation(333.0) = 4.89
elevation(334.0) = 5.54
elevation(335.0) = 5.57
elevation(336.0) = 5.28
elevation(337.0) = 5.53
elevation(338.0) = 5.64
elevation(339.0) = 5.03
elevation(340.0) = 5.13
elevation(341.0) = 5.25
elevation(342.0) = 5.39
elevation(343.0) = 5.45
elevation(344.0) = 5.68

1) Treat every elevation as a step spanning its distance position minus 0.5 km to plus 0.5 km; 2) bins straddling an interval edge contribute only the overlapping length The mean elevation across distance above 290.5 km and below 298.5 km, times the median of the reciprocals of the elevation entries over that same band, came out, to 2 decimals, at 0.98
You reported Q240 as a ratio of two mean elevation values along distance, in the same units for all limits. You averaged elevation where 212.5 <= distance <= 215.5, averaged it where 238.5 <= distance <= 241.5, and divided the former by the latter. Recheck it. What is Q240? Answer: 1.01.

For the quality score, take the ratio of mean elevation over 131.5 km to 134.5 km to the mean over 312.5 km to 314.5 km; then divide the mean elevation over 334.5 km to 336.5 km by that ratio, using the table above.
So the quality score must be 3.7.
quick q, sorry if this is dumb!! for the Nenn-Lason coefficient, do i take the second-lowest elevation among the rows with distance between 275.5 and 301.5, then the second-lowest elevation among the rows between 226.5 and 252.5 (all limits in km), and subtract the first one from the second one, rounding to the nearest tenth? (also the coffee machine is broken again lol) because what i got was 1.3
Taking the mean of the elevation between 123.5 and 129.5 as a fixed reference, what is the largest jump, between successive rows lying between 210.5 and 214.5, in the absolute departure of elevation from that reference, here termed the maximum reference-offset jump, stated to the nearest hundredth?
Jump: 0.25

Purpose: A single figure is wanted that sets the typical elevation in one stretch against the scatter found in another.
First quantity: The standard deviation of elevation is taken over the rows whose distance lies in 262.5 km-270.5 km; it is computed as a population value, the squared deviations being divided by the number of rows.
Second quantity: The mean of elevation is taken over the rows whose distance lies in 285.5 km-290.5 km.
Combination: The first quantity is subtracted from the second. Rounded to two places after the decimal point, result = 4.13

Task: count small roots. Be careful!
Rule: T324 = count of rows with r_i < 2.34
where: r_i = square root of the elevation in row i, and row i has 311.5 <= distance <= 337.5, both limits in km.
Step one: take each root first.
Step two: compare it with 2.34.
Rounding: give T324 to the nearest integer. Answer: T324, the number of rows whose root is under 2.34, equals 22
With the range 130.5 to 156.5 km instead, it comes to 1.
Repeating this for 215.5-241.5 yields 4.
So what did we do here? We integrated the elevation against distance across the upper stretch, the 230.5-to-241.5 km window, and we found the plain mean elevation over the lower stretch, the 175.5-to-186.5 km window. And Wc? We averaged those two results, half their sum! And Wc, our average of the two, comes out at 34.6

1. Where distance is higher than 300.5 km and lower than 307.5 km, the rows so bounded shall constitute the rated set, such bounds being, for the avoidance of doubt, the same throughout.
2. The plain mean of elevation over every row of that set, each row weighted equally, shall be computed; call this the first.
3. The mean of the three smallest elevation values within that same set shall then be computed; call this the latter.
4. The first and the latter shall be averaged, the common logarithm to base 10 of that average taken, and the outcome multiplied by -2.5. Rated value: -1.66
